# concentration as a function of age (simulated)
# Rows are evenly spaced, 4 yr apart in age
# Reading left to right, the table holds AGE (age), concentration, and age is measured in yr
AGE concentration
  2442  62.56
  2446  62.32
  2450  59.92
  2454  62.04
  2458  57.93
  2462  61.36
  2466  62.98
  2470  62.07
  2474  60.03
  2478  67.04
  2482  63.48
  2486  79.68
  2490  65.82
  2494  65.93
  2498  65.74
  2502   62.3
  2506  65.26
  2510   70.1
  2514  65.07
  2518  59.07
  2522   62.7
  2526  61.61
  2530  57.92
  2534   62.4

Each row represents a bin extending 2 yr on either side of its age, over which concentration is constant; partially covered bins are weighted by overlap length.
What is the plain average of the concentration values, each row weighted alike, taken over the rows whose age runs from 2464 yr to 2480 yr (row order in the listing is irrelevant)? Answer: 63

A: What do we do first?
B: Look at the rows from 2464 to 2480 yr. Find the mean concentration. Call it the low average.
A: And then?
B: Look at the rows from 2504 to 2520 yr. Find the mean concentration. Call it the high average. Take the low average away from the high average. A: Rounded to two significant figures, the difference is 1.8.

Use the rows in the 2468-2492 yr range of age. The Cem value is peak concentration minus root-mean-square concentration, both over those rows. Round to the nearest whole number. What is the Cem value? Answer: 13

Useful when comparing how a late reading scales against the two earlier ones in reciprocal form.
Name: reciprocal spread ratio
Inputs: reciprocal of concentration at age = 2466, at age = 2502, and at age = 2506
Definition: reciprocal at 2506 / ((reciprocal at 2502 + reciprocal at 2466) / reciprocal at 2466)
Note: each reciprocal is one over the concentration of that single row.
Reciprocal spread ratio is 0.0076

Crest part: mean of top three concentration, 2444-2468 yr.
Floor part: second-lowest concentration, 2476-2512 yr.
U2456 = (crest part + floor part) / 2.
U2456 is 63.0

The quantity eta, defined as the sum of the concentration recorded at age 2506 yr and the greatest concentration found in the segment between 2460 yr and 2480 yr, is 132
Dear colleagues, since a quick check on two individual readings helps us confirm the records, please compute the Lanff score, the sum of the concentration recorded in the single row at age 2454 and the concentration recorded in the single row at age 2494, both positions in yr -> 128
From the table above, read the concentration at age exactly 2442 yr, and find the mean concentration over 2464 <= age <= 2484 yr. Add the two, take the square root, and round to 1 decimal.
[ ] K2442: 11.2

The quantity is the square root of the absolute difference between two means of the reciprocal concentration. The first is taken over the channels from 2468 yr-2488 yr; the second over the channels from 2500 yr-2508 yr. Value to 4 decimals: 0.0221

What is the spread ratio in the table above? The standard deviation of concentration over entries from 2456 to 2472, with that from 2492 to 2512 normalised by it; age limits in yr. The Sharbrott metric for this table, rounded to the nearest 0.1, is 1.3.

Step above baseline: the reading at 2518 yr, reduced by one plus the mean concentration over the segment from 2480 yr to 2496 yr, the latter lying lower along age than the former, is -11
